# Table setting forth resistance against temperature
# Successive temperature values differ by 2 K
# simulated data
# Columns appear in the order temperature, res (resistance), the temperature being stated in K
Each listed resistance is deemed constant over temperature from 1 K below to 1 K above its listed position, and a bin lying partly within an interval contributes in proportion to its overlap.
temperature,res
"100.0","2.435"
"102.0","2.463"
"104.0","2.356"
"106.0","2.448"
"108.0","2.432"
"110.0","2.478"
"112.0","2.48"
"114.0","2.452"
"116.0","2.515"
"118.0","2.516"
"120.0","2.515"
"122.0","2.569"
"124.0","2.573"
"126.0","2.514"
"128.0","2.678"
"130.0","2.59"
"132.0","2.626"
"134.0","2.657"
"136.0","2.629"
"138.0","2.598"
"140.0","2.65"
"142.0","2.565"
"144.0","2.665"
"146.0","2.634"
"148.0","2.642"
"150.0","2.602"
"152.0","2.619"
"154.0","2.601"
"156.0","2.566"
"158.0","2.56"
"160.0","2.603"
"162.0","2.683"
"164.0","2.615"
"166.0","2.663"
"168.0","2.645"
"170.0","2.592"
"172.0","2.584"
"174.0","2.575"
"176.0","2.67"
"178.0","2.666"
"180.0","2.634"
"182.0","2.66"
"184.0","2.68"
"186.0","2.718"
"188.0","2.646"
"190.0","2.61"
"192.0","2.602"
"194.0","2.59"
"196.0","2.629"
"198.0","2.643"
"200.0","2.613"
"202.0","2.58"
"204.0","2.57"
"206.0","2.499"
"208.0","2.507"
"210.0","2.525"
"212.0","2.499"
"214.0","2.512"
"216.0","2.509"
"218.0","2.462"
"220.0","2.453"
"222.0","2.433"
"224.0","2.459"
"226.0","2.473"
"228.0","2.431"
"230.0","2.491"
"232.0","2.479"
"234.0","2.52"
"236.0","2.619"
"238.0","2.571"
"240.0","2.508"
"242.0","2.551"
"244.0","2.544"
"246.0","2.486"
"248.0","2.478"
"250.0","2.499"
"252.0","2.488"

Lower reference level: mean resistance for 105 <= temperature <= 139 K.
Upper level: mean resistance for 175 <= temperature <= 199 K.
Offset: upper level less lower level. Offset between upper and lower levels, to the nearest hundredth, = 0.10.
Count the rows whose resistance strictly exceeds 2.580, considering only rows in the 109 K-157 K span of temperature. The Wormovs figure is 13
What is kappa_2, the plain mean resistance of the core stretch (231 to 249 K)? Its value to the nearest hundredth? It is 2.53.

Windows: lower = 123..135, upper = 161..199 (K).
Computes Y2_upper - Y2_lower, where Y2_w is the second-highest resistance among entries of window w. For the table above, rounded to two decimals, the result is 0.03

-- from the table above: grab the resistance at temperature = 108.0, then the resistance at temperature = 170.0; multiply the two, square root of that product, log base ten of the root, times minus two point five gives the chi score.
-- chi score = -1.00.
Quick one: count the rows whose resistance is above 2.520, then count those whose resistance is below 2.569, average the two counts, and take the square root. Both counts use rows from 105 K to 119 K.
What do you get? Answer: 1.87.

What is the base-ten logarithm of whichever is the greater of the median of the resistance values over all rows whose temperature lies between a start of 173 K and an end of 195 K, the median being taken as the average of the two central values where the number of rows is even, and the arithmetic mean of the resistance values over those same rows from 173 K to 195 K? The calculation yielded 0.423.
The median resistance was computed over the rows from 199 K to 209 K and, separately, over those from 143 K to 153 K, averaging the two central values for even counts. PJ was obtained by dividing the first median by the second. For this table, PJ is 0.98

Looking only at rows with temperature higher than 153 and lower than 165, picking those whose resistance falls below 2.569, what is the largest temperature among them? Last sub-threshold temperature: 158.0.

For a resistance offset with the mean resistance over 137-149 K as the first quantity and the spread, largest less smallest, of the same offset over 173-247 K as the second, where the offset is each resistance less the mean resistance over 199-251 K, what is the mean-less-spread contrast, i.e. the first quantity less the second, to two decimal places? -0.17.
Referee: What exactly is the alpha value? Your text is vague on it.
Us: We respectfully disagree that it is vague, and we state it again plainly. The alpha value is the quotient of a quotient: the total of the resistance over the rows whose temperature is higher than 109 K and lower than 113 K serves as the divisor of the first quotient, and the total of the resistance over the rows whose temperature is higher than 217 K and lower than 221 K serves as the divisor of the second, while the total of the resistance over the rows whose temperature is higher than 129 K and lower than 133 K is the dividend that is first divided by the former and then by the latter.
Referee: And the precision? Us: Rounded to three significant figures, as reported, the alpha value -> 0.214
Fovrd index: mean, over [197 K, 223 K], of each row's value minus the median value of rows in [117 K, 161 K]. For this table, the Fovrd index -0.08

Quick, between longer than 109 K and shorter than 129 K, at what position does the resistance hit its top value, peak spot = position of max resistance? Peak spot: 128.0 K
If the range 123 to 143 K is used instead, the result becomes 128.0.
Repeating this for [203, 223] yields 204.0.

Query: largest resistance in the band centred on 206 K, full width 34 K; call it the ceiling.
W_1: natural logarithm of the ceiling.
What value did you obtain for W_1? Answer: 0.97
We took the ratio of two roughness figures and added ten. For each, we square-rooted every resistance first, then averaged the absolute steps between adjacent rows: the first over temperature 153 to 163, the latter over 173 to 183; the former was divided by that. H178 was 11.0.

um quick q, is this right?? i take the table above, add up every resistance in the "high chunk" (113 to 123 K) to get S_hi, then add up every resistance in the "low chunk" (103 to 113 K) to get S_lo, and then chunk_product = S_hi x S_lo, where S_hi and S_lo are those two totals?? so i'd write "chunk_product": 153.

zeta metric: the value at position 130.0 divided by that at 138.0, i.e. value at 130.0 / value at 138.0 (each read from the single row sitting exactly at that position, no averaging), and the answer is 1.00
